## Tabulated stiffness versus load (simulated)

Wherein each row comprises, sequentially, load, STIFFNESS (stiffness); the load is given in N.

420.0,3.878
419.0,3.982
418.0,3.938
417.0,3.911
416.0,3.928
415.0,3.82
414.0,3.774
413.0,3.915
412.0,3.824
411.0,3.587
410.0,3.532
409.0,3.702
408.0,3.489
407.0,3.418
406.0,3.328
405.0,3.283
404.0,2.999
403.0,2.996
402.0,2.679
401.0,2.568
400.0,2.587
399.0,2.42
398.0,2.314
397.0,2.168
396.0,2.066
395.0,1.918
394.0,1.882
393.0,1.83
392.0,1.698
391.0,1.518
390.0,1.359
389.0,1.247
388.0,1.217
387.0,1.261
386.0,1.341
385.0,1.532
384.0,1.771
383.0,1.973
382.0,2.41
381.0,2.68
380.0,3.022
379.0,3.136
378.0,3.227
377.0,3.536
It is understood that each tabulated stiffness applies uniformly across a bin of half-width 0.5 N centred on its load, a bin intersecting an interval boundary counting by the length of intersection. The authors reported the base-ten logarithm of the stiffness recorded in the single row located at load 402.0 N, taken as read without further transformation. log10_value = 0.43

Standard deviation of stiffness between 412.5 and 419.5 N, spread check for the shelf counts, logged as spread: 0.07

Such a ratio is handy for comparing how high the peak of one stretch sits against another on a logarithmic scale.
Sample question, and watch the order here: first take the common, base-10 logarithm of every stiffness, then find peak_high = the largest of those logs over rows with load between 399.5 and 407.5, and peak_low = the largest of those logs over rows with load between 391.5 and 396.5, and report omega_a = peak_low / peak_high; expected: 0.59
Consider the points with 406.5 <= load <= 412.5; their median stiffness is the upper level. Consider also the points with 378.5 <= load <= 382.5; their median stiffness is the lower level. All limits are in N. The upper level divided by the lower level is 1.2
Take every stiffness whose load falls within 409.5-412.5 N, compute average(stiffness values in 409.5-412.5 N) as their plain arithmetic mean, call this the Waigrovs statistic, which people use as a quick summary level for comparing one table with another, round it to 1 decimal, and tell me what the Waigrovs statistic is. 3.6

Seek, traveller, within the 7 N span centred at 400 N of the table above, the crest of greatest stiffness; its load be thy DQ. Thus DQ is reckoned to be 403.0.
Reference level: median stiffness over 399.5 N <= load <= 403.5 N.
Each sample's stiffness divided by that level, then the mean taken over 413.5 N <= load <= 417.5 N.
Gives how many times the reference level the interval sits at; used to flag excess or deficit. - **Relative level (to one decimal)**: 1.5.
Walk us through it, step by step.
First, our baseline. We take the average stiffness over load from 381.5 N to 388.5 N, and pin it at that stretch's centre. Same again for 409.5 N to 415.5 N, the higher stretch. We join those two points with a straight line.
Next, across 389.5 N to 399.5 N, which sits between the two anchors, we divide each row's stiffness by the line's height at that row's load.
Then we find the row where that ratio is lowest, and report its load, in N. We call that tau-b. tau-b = 390.0 N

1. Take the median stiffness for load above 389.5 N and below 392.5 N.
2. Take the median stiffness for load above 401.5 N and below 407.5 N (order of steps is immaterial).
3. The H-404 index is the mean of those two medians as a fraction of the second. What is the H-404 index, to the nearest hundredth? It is 0.74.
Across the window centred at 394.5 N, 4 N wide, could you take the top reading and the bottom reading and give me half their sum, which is 1.9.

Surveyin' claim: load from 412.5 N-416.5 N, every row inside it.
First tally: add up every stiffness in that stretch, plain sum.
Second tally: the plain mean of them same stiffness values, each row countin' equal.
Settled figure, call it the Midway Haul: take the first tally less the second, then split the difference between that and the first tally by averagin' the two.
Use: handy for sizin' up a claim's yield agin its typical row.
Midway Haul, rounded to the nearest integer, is 14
